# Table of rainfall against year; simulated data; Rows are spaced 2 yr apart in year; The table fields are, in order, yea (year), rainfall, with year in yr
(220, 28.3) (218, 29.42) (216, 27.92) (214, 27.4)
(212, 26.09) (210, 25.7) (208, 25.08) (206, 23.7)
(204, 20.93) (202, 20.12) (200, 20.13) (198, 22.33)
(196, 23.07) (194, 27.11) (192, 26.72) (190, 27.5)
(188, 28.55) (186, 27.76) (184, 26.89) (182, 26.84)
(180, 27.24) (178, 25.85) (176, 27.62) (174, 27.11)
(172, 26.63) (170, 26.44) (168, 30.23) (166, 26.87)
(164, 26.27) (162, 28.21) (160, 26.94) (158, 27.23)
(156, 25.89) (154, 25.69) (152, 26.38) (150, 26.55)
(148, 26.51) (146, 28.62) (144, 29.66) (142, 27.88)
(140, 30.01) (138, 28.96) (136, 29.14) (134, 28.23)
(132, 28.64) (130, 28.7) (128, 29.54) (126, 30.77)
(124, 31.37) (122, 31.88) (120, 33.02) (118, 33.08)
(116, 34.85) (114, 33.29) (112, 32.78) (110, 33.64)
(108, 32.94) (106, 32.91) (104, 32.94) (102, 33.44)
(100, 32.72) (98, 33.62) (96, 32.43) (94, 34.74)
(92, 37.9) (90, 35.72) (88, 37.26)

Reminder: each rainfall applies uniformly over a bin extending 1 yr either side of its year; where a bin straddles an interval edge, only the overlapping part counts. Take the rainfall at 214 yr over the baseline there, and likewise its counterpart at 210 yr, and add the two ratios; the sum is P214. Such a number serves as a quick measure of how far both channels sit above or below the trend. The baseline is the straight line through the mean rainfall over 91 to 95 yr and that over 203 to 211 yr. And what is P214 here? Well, 2.28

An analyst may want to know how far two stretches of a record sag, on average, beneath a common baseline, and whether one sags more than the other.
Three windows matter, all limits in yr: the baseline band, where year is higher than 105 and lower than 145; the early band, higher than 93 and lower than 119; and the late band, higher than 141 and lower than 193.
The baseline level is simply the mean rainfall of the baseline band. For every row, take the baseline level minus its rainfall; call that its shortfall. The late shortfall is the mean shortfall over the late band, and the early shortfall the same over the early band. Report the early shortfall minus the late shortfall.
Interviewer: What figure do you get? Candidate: -6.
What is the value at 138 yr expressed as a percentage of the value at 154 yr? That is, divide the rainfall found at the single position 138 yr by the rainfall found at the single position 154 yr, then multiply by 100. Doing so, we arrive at 113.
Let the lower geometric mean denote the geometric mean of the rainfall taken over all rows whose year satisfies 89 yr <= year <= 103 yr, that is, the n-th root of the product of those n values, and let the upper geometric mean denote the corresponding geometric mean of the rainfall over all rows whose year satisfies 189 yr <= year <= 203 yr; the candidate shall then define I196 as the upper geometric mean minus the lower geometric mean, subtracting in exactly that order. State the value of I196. -11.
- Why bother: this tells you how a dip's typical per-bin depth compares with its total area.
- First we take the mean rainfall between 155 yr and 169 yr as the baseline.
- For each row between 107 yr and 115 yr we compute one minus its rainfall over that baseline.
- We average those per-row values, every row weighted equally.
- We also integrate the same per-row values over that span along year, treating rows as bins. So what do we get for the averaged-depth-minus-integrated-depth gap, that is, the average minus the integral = 1.5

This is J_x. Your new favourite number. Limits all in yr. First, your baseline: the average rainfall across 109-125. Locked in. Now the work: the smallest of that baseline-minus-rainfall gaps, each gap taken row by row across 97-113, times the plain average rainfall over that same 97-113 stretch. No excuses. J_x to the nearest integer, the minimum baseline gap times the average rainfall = -22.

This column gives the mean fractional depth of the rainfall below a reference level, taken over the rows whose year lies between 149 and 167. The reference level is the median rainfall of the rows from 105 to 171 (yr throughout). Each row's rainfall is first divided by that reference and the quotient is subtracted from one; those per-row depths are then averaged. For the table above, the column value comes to 0.08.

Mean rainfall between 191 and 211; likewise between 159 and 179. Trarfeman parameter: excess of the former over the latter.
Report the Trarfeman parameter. -4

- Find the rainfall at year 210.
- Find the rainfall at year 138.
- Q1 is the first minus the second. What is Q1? -3.3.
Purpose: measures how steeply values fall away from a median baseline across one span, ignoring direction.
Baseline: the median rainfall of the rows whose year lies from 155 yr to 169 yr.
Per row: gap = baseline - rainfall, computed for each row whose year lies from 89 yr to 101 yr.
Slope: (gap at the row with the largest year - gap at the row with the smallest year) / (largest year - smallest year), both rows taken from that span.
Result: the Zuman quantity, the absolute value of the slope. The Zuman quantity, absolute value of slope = 0.3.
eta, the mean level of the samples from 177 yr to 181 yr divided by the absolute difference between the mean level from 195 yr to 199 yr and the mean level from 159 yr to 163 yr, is 5.4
